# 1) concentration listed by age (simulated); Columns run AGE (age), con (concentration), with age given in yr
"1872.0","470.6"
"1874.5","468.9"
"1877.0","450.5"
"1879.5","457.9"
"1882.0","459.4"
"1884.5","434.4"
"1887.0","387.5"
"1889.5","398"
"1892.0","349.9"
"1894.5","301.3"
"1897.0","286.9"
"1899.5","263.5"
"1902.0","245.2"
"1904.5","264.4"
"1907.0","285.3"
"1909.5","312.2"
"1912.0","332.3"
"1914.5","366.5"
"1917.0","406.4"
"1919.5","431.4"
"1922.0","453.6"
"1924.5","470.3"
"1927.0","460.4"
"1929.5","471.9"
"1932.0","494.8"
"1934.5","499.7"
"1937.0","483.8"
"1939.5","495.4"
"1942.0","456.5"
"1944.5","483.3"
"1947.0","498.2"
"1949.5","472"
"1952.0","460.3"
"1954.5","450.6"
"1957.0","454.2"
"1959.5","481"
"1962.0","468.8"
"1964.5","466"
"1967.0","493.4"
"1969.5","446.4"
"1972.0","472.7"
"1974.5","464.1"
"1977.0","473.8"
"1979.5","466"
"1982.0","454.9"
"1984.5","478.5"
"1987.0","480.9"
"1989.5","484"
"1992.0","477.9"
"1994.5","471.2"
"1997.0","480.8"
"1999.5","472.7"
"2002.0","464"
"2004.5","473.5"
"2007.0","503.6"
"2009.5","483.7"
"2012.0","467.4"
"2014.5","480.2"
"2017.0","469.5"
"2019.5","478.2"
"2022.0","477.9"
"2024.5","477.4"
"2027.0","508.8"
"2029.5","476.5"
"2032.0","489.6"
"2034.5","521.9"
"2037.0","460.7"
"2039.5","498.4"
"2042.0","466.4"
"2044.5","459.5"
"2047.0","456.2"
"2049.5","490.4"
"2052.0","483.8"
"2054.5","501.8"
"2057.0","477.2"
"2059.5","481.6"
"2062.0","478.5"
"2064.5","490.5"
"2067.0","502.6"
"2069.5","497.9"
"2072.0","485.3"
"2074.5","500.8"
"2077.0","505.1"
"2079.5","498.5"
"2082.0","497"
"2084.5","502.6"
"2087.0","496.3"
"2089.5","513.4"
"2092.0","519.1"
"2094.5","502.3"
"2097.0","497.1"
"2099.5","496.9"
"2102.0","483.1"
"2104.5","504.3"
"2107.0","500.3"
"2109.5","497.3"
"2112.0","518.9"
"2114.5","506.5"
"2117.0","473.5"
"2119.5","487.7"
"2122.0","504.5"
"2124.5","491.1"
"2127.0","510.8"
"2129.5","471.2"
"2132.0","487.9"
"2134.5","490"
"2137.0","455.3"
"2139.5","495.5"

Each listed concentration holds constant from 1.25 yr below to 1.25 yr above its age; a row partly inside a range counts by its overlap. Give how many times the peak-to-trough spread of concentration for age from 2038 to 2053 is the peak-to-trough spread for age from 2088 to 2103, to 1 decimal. 1.2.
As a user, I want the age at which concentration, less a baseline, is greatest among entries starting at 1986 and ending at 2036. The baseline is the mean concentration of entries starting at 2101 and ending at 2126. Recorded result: 2034.5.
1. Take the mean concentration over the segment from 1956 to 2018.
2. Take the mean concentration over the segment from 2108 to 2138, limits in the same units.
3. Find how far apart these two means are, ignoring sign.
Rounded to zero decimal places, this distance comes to 18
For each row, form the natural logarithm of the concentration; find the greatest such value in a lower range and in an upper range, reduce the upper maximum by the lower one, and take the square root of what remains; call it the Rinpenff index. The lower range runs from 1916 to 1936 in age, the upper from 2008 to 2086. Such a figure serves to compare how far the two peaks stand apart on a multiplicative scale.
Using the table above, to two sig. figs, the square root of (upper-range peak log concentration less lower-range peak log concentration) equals 0.21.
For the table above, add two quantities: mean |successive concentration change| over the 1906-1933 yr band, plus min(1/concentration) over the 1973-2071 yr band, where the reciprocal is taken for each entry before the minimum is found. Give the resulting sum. 22.9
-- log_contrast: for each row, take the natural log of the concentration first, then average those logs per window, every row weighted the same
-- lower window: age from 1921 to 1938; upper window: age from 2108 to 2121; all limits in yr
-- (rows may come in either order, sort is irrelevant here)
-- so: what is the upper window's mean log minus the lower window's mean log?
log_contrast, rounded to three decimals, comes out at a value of 0.042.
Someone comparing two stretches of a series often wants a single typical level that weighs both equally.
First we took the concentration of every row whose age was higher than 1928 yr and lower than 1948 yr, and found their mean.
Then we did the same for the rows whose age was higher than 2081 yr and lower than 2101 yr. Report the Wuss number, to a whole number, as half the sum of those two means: 494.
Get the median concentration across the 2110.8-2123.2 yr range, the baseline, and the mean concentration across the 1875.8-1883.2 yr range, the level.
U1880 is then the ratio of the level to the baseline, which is 0.90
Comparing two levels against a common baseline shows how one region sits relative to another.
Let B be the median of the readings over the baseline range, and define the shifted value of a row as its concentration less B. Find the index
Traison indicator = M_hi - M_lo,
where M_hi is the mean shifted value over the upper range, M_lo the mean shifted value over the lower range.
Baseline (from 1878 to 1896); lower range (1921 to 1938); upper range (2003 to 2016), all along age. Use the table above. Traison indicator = 5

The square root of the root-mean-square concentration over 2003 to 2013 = 21.96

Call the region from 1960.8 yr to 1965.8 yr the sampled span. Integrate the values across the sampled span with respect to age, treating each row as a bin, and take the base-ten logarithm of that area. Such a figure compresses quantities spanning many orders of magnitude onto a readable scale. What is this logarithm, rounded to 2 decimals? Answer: 3.37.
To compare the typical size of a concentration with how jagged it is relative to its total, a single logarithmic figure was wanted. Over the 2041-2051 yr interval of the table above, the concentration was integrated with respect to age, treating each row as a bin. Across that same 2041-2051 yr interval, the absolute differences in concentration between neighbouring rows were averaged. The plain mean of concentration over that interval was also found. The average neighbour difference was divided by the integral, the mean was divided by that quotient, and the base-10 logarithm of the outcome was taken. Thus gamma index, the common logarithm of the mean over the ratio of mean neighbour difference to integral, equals 5.2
